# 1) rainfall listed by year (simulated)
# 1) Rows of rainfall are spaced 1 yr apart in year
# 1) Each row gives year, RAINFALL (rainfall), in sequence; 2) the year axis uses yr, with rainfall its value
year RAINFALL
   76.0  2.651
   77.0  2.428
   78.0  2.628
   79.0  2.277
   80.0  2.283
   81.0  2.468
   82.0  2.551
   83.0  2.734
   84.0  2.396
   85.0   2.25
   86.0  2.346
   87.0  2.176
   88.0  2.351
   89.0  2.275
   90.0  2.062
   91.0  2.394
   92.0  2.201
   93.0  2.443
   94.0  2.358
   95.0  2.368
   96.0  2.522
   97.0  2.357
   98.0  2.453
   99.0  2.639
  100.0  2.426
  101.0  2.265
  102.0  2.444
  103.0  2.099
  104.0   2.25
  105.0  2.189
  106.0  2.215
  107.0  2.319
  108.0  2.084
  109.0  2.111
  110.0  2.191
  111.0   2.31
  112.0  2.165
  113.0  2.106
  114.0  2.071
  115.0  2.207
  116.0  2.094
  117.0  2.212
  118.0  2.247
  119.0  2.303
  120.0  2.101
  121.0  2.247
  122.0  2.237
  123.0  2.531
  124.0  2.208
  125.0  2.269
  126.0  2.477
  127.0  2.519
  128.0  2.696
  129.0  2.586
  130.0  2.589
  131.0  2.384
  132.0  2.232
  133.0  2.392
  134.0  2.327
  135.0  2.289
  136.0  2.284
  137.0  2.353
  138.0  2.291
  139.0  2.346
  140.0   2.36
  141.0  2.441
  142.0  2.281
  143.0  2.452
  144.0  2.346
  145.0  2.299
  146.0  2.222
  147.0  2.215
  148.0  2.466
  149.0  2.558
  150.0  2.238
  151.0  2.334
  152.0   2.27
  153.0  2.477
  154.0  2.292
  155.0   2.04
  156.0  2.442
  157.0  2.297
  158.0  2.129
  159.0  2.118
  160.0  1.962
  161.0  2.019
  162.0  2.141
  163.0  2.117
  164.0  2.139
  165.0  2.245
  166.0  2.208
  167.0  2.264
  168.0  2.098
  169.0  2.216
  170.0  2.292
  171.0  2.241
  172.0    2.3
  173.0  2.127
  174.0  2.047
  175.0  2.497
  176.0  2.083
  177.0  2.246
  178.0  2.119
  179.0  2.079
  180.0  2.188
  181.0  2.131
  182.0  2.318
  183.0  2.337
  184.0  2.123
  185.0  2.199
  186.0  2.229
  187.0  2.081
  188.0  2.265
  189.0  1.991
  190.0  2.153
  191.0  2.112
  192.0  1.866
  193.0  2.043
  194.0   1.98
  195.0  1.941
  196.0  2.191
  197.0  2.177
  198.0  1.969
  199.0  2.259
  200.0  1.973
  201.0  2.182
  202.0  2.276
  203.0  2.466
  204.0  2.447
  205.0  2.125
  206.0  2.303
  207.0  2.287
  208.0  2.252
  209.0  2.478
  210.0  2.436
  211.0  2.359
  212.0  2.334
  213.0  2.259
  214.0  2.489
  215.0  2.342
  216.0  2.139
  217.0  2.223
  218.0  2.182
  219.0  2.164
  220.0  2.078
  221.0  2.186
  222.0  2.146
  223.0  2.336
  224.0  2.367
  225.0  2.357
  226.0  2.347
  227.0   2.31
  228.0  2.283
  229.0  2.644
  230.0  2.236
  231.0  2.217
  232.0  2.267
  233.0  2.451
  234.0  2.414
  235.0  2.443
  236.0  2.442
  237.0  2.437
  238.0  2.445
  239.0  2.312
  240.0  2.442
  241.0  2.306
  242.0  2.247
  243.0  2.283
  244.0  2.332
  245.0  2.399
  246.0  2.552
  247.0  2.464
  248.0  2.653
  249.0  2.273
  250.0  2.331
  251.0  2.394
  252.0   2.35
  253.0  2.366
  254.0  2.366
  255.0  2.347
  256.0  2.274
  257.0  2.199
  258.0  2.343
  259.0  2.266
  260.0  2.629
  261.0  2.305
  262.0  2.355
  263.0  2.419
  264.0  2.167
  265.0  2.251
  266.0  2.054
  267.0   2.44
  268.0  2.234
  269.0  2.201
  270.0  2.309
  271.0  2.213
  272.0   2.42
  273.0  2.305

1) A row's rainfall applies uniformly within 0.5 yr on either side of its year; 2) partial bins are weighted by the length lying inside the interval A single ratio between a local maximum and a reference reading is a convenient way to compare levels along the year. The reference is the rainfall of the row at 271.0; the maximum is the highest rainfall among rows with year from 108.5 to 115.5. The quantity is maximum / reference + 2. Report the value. 3.04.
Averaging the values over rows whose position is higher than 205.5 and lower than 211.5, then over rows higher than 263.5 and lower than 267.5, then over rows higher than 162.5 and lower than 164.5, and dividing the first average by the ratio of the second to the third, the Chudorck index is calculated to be 2.25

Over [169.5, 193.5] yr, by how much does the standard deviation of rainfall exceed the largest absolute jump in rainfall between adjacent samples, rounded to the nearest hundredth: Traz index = -0.32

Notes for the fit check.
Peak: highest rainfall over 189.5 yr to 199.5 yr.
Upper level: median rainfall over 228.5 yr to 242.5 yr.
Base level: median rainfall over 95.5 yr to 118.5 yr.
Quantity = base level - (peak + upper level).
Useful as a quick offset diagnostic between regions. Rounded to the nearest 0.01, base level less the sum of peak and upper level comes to -2.47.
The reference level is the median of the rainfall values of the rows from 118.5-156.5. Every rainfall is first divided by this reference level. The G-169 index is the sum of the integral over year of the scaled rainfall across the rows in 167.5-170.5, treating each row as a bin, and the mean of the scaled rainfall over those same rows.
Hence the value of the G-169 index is 3.78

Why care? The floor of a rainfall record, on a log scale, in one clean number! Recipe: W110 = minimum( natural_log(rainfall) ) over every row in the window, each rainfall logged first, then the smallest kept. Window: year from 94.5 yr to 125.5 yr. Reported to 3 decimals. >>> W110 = 0.728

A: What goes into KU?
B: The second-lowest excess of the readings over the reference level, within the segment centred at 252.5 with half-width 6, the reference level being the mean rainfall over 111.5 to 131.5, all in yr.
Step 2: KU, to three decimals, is -0.039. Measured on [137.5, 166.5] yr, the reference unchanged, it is -0.293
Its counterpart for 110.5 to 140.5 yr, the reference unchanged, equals -0.218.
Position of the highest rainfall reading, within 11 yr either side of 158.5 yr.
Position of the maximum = 149.0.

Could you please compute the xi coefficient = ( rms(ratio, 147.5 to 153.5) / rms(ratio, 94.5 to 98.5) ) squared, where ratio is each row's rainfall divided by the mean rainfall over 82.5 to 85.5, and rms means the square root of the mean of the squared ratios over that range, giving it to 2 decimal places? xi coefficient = 0.97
